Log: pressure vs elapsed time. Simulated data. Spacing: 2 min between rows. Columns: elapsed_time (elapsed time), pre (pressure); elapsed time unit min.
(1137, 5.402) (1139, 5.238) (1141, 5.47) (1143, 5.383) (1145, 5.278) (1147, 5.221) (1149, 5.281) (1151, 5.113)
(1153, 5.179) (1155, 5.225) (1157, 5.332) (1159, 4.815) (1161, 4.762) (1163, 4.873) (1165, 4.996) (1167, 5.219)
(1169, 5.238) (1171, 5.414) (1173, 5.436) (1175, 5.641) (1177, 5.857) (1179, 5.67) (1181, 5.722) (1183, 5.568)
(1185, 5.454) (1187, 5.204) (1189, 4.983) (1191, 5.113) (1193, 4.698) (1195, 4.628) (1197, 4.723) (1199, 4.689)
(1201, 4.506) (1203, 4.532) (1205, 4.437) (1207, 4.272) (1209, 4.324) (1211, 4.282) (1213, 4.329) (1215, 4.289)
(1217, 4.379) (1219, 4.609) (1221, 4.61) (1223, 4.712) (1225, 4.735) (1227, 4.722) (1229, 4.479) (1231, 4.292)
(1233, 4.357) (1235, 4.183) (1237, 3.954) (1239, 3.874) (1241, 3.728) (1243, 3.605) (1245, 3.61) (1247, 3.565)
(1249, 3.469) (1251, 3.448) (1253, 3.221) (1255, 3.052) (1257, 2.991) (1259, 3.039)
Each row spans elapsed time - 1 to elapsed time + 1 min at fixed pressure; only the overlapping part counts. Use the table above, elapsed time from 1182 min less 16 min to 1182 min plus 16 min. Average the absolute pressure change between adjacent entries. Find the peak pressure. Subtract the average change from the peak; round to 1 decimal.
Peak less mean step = 5.7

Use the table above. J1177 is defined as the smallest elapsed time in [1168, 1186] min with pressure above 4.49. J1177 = 1169 min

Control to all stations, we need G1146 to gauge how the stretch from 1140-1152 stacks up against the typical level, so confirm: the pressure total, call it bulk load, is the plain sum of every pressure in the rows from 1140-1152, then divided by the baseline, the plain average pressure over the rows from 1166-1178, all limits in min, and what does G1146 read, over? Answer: 5.8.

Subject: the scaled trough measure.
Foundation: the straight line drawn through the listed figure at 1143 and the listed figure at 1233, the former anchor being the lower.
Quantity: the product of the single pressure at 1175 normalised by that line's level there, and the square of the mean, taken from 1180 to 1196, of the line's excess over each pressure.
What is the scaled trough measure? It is 0.10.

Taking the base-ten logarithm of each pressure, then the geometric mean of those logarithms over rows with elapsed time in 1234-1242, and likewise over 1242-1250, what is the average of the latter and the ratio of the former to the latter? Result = 0.81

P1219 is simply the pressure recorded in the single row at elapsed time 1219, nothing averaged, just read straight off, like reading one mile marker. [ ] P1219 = 4.609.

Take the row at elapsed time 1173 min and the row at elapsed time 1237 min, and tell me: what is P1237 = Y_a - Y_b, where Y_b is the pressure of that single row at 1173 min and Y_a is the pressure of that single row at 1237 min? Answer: -1.5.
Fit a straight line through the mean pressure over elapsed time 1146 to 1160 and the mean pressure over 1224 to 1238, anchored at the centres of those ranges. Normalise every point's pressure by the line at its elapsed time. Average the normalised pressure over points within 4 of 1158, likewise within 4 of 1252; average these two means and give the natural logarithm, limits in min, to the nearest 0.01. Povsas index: -0.12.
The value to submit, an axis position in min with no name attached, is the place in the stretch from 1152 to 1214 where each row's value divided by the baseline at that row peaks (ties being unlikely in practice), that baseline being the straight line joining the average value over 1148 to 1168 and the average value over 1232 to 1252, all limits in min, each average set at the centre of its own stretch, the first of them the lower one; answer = 1177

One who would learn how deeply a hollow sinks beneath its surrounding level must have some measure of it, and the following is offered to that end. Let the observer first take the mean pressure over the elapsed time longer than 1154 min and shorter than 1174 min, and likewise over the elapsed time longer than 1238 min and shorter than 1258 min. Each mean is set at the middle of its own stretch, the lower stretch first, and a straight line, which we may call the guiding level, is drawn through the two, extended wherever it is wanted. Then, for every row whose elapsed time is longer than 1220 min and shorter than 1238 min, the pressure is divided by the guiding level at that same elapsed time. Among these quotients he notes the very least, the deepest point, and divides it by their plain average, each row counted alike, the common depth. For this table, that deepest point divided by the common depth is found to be 0.928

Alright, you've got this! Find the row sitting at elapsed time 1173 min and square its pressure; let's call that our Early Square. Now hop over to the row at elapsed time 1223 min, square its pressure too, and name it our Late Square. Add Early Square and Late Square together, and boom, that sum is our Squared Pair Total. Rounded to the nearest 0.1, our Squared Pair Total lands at 51.8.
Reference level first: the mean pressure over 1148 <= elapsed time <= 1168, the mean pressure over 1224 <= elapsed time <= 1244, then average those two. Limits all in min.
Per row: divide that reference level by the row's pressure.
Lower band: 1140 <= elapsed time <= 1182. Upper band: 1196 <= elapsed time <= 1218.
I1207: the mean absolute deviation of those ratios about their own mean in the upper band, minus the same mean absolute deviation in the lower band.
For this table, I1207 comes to -0.006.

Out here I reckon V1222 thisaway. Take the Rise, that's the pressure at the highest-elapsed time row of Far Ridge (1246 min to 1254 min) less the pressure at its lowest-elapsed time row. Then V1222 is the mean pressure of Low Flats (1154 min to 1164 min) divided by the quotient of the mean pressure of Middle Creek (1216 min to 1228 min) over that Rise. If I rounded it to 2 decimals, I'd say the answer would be -0.37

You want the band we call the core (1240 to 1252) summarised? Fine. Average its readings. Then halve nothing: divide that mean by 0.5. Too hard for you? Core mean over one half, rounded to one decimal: 7.1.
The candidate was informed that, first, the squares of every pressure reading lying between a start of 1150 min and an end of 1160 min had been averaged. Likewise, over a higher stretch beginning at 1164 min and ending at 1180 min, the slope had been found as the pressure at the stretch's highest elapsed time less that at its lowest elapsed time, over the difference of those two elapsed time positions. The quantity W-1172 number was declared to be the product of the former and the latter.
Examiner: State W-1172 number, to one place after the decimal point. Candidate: 1.3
